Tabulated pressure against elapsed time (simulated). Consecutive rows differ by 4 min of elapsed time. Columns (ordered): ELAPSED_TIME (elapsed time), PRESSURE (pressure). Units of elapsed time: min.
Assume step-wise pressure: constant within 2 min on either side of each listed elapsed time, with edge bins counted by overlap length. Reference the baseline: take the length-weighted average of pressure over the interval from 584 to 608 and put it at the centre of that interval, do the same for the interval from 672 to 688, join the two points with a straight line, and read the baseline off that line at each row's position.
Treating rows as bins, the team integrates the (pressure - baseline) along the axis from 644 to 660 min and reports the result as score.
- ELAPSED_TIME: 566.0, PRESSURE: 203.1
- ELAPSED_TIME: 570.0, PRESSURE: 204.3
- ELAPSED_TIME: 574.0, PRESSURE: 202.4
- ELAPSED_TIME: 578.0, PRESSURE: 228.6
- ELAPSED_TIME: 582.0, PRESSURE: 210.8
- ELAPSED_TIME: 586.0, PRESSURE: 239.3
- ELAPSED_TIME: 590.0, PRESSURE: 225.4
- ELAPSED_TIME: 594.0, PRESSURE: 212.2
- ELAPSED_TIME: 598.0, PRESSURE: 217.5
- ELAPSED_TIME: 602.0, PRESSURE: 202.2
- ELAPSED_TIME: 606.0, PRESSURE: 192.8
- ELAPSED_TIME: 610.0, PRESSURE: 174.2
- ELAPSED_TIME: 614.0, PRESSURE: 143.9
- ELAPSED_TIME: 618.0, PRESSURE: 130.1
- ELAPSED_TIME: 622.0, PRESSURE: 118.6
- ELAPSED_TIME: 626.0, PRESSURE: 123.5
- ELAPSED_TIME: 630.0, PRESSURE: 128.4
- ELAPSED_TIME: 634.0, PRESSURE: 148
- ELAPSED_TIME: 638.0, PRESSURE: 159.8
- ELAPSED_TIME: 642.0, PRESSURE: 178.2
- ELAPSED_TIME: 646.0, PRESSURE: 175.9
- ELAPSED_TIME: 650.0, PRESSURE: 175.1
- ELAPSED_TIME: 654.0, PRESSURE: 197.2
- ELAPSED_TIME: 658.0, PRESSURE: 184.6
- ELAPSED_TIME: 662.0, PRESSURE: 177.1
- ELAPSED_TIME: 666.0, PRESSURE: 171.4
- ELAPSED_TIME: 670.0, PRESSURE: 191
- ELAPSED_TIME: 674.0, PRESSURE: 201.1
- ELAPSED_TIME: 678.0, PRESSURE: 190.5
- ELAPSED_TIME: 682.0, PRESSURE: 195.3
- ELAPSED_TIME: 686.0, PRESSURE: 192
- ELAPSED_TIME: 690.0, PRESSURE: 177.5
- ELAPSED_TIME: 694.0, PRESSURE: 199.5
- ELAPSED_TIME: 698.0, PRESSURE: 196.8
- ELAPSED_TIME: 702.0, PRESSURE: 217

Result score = -292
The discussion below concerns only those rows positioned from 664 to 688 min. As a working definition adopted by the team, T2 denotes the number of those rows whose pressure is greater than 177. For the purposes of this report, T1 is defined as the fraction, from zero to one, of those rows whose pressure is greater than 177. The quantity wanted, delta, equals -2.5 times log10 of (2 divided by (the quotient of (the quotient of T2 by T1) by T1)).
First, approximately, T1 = 0.8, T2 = 5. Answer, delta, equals 1.4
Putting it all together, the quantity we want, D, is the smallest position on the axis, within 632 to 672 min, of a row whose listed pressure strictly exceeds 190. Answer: 654.0 min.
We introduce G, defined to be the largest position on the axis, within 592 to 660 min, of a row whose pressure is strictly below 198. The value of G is 658.0 min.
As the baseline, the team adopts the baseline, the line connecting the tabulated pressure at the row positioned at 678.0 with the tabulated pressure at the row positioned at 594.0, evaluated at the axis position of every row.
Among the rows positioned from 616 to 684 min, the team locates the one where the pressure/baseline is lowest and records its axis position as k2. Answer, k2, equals 622.0 min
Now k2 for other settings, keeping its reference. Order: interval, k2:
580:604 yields 602.0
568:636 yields 622.0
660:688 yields 666.0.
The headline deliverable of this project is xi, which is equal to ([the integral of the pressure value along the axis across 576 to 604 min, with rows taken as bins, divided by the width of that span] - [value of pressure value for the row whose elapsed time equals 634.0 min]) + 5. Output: 76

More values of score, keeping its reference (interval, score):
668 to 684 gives -19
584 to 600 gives 124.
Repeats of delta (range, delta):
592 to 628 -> 2.5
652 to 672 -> 1.2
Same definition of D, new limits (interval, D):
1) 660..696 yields 670.0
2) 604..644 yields 606.0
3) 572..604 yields 574.0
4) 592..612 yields 594.0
